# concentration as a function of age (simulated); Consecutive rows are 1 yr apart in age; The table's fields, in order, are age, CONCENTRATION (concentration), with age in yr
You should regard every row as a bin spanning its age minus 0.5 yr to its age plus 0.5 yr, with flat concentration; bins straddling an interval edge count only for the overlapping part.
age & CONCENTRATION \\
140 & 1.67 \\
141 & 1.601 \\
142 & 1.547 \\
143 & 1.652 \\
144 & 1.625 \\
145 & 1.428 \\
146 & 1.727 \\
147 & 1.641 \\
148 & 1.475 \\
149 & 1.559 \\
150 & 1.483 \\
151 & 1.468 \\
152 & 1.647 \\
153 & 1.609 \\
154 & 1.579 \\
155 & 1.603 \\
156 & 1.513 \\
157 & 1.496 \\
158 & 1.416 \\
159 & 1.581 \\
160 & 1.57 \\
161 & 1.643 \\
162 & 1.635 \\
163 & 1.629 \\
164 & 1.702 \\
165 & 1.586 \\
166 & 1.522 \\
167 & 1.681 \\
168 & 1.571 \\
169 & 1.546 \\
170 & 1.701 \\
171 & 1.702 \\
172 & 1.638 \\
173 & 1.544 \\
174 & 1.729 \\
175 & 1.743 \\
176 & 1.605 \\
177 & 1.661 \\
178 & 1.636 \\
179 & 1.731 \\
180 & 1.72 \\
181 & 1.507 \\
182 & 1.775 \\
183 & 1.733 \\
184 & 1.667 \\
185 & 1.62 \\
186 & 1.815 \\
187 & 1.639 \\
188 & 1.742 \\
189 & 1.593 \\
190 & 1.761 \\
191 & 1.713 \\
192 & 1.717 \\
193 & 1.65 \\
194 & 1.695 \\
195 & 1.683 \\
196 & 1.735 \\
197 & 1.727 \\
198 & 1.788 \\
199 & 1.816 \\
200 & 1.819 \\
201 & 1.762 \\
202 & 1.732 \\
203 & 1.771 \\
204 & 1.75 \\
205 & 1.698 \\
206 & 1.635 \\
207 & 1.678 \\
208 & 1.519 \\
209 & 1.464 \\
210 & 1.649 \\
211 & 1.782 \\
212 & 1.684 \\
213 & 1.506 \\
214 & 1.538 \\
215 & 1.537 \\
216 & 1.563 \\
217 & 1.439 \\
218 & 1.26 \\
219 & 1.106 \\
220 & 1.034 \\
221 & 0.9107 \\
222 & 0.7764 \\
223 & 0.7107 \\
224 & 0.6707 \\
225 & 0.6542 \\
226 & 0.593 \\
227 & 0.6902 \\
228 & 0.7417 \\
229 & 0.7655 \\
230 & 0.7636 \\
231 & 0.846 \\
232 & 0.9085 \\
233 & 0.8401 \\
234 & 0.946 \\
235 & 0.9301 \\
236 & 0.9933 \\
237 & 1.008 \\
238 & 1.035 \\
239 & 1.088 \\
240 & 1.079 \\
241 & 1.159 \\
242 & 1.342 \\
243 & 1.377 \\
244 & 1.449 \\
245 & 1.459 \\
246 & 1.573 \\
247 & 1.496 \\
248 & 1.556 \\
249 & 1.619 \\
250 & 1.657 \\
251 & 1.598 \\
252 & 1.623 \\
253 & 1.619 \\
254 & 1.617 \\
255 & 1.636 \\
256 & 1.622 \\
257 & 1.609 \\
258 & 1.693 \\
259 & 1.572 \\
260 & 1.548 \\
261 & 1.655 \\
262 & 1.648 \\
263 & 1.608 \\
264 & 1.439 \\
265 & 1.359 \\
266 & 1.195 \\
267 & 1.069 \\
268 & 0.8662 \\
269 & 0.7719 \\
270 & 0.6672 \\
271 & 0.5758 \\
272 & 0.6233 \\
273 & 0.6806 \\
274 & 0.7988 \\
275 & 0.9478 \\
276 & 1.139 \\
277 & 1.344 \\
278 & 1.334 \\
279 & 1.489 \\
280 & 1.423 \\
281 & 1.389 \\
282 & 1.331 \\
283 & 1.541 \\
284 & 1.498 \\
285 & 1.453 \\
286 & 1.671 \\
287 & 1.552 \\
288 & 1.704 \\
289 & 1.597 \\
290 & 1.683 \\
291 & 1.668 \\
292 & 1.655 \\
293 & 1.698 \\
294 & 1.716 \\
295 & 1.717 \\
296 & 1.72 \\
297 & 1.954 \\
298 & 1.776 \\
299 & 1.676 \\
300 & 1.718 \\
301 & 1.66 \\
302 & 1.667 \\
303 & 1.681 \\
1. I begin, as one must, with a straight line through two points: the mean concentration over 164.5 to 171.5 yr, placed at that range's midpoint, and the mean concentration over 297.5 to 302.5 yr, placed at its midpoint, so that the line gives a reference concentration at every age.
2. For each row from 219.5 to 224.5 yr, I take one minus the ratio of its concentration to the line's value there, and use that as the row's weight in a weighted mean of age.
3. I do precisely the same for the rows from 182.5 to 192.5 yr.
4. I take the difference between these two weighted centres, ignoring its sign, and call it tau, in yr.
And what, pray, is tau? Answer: 34.6 yr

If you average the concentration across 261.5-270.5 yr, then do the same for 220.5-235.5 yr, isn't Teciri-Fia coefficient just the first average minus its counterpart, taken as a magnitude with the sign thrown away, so 0.40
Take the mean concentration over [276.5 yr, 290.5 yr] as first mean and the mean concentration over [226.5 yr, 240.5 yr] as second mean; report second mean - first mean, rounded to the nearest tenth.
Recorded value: -0.6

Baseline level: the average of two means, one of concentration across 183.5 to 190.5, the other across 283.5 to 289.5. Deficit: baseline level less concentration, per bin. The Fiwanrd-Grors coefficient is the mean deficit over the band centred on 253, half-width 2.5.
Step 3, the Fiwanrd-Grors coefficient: 0.02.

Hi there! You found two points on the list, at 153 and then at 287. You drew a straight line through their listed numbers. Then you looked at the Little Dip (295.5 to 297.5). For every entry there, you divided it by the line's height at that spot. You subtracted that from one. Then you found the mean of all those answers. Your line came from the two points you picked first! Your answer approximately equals -0.19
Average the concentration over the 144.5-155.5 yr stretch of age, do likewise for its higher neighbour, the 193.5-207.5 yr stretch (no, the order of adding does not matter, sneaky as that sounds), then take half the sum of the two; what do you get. 1.65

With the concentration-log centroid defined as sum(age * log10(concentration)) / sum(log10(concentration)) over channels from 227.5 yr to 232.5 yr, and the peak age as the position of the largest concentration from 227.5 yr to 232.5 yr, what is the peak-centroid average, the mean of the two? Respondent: 230.8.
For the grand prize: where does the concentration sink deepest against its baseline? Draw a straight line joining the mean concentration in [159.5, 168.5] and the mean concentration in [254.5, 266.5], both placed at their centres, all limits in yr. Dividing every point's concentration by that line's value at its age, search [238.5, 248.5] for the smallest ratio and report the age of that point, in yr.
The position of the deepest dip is 240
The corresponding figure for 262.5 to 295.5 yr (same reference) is 271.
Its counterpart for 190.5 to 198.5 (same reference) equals 193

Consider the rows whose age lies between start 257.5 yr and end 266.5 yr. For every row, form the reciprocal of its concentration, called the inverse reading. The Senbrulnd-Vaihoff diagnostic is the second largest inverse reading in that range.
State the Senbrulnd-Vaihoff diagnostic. 0.74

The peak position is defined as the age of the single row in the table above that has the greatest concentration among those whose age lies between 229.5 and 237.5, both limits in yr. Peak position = 237 yr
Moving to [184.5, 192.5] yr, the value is 186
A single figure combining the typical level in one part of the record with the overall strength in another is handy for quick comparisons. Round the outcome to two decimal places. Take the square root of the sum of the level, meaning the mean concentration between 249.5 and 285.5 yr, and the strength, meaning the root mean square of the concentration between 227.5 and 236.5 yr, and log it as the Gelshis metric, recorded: 1.48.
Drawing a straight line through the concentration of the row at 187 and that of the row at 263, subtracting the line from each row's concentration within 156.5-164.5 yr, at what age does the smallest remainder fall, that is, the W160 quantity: 158 yr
